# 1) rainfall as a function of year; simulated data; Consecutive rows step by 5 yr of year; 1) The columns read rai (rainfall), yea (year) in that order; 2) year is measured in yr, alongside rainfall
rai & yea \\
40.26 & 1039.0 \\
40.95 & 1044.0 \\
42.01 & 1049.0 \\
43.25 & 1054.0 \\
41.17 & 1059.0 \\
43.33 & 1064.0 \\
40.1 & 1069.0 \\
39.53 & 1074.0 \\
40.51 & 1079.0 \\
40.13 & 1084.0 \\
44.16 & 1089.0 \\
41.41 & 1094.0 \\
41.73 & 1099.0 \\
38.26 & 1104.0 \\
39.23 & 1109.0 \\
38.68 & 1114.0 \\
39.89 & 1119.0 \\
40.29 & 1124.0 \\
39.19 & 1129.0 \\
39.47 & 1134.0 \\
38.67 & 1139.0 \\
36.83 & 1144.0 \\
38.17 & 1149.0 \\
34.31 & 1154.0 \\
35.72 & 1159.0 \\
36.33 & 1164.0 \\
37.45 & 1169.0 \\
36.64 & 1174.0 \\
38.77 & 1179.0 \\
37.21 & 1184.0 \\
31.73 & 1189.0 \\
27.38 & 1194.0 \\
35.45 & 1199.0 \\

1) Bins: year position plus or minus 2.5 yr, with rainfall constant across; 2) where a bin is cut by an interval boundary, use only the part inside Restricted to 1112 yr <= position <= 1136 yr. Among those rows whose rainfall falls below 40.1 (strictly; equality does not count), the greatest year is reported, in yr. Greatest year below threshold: 1134.0 yr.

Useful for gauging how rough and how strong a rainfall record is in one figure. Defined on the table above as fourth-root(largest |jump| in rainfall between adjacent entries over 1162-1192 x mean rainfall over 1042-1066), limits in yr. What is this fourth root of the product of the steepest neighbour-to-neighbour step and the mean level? 3.9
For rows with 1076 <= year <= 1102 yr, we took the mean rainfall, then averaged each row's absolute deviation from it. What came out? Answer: 1.1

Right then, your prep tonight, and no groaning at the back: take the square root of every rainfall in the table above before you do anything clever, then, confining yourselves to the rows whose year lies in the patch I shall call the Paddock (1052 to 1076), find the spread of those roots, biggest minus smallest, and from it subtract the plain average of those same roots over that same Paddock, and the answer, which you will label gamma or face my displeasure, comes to -6.14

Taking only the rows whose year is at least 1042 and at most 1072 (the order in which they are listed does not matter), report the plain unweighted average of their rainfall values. 41.8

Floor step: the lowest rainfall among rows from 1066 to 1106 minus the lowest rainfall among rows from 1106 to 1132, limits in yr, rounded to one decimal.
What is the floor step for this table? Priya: -0.4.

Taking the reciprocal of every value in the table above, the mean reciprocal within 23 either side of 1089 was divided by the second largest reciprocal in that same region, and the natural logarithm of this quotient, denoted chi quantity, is -0.03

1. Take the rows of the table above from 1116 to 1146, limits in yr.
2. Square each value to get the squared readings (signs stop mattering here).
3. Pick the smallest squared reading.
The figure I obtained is 1356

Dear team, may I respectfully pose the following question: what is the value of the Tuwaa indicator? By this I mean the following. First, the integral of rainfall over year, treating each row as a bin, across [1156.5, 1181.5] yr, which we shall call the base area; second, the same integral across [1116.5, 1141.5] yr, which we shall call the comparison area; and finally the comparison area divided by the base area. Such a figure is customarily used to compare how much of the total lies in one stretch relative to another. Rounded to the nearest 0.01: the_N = 1.07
